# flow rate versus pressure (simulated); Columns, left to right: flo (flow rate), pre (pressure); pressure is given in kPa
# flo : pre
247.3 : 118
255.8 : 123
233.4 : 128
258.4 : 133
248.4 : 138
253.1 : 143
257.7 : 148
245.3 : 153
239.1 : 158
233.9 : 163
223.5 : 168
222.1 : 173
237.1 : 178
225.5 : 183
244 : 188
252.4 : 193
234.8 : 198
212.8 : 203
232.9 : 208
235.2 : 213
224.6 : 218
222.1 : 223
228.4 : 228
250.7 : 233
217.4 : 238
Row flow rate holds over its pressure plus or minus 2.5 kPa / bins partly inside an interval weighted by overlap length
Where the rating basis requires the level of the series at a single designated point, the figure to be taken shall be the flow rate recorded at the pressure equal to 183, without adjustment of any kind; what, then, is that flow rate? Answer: 225.5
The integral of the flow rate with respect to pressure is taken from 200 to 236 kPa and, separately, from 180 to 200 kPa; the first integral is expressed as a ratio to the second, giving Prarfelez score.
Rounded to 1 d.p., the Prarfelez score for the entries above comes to 1.7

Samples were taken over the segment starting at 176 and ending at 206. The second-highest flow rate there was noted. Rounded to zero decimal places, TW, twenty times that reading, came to 4880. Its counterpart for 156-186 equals 4742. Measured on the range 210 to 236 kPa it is 4704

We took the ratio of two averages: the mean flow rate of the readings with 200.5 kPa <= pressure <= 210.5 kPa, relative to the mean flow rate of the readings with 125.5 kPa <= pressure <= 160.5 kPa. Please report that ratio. 0.90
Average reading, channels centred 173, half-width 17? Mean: 232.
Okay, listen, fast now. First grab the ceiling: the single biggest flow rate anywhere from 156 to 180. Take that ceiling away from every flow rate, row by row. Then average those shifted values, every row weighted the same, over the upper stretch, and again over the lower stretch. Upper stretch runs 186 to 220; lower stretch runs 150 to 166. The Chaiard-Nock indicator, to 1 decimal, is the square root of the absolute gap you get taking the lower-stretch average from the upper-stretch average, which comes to 2.4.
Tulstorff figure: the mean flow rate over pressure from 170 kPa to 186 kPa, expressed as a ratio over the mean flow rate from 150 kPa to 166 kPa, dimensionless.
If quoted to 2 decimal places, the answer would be 0.95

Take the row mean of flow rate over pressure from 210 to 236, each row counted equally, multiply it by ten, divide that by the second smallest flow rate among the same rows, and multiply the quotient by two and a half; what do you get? 25.8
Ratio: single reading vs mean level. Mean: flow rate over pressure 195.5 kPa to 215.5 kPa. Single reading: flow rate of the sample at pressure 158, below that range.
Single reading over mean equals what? 1.04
